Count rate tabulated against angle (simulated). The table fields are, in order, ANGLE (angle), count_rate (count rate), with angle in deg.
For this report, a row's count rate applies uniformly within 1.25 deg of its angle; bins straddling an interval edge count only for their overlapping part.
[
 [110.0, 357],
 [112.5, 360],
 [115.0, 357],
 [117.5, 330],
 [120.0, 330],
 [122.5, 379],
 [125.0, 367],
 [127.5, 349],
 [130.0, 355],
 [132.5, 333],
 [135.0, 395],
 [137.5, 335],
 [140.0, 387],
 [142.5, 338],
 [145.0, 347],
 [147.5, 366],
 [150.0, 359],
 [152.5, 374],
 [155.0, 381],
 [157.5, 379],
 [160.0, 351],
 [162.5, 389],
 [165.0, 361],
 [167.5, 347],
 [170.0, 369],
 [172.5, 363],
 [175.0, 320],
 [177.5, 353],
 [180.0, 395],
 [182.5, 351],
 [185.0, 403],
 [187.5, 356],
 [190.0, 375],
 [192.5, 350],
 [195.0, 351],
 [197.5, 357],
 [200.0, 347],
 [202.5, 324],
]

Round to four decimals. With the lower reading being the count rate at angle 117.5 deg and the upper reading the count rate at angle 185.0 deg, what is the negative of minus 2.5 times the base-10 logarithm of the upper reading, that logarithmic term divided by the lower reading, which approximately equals 0.0197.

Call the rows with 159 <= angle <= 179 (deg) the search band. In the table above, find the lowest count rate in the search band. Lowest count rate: 320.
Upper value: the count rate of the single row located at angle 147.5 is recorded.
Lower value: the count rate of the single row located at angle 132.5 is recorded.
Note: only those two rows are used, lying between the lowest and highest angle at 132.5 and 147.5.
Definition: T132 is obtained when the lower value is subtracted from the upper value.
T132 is 33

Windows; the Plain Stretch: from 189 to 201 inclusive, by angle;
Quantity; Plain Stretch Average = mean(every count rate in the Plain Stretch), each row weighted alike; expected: 356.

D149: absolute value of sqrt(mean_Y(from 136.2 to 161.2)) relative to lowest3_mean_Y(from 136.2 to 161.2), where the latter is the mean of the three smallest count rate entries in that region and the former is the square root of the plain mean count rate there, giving 0.0559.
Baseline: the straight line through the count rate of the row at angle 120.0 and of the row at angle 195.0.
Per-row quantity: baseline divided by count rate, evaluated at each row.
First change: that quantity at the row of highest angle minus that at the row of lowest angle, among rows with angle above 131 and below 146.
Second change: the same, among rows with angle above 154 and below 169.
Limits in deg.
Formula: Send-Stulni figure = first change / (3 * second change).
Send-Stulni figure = -0.10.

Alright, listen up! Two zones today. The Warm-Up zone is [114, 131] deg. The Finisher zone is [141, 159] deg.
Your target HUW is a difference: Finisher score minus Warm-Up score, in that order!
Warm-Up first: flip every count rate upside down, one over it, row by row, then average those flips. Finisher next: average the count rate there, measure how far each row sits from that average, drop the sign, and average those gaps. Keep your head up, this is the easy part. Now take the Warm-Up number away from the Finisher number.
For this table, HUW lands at 13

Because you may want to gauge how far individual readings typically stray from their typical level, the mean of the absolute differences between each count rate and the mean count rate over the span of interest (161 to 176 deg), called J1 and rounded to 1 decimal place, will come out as 16.4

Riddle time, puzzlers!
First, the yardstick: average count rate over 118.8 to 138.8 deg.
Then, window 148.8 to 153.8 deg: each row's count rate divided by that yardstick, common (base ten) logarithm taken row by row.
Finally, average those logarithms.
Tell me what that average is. 0.013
